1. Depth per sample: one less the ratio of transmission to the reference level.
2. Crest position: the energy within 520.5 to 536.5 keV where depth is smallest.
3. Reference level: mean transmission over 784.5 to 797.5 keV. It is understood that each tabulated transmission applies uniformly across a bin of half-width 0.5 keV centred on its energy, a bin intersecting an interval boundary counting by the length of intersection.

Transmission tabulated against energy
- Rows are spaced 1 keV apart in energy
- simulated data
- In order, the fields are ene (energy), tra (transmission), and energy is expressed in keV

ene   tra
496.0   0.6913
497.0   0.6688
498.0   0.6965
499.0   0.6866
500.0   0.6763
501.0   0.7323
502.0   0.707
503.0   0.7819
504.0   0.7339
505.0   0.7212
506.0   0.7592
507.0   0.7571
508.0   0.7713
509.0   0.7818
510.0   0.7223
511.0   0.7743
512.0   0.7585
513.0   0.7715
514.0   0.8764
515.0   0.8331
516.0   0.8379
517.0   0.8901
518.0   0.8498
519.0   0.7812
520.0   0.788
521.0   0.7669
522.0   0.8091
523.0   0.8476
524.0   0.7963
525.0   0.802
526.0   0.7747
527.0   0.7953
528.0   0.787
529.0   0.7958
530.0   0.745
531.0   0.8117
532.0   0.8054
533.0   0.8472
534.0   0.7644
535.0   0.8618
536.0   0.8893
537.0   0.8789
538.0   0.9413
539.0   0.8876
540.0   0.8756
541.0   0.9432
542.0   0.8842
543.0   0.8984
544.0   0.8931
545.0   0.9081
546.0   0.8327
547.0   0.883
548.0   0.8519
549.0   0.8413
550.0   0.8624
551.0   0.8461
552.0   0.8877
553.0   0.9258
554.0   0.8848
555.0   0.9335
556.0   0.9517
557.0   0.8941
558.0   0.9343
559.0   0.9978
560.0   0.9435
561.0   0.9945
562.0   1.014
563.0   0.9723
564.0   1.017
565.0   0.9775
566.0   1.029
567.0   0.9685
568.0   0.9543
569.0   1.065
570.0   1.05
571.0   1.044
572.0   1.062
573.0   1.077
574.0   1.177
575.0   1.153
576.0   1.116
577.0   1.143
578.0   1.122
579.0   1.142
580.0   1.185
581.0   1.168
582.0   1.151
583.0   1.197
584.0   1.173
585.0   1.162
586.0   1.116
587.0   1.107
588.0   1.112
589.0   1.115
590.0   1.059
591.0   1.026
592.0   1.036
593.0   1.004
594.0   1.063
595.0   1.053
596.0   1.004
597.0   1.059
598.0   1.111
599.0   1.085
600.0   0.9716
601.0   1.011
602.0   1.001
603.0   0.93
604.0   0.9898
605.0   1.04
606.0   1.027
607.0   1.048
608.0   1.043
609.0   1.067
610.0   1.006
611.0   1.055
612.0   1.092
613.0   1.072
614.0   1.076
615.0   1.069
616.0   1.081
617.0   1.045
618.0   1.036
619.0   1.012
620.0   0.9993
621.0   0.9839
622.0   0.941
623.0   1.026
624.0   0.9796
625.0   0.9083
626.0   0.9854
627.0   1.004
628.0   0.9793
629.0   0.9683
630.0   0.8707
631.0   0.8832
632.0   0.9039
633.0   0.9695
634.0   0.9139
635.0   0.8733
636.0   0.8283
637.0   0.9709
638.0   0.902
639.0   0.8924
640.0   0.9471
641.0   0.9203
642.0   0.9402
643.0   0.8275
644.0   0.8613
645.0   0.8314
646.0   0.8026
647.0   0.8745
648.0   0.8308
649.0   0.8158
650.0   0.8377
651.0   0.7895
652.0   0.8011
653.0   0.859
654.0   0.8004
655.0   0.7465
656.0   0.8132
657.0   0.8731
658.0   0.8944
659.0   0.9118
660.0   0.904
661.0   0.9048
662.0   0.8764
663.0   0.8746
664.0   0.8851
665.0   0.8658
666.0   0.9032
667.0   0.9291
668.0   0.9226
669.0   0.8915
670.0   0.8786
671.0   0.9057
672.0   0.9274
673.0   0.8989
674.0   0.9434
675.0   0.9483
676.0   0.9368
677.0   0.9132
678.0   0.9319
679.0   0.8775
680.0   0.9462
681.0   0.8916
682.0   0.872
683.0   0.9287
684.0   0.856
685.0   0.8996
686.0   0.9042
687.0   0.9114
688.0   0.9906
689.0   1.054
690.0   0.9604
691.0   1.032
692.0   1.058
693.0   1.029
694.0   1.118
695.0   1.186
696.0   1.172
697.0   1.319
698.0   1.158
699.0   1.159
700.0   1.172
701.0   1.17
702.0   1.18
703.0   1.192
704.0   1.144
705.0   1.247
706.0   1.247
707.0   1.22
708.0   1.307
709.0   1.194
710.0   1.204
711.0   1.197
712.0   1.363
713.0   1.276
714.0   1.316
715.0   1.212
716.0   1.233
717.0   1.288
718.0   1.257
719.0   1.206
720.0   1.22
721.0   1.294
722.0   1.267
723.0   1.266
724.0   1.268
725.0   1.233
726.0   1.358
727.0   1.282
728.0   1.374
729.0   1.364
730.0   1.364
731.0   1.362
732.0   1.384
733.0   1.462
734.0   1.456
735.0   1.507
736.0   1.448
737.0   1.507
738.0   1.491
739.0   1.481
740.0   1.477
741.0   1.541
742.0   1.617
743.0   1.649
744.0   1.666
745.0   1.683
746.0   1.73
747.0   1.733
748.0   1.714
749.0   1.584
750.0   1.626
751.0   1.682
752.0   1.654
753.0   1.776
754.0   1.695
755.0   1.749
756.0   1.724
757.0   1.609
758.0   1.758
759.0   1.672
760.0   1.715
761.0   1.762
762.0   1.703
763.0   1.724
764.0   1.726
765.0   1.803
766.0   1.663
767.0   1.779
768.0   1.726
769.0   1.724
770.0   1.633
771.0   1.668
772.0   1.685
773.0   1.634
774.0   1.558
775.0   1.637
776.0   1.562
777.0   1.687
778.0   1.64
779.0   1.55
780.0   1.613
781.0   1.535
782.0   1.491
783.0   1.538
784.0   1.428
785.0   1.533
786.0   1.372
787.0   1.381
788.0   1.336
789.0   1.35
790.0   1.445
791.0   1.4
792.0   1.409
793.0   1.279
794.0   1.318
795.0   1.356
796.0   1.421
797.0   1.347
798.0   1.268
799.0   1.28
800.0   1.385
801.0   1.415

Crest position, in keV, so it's 536.0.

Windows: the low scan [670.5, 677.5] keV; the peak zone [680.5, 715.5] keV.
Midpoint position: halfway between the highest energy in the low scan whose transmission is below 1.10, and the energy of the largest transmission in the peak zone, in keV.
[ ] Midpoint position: 694.5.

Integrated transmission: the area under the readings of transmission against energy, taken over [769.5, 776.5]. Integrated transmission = 11.4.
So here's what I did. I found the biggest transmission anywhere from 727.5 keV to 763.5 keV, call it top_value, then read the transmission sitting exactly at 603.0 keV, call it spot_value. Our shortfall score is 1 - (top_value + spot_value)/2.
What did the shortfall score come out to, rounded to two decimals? -0.35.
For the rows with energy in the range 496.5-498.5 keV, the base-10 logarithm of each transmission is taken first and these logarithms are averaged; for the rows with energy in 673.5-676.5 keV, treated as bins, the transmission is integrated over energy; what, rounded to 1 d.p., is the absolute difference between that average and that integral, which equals 3.0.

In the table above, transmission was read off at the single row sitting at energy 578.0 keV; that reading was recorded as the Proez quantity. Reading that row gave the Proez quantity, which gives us 1.122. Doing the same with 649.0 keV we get 0.8158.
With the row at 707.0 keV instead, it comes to 1.22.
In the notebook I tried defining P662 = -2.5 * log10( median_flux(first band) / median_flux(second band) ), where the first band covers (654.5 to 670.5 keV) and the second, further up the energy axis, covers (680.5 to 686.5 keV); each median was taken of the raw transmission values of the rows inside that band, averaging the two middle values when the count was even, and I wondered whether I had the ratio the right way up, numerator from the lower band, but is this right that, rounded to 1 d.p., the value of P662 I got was 0.0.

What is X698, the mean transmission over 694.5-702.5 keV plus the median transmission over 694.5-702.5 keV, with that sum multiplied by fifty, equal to 118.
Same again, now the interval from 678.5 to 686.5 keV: 90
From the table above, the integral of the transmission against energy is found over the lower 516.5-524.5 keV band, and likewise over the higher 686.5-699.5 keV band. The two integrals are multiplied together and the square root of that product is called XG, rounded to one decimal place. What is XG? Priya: 9.6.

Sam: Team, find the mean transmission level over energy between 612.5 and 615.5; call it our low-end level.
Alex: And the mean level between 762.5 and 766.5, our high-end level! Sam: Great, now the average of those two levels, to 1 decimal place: 1.4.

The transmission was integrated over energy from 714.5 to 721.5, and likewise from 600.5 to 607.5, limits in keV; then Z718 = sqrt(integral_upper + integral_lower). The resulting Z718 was 3.97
